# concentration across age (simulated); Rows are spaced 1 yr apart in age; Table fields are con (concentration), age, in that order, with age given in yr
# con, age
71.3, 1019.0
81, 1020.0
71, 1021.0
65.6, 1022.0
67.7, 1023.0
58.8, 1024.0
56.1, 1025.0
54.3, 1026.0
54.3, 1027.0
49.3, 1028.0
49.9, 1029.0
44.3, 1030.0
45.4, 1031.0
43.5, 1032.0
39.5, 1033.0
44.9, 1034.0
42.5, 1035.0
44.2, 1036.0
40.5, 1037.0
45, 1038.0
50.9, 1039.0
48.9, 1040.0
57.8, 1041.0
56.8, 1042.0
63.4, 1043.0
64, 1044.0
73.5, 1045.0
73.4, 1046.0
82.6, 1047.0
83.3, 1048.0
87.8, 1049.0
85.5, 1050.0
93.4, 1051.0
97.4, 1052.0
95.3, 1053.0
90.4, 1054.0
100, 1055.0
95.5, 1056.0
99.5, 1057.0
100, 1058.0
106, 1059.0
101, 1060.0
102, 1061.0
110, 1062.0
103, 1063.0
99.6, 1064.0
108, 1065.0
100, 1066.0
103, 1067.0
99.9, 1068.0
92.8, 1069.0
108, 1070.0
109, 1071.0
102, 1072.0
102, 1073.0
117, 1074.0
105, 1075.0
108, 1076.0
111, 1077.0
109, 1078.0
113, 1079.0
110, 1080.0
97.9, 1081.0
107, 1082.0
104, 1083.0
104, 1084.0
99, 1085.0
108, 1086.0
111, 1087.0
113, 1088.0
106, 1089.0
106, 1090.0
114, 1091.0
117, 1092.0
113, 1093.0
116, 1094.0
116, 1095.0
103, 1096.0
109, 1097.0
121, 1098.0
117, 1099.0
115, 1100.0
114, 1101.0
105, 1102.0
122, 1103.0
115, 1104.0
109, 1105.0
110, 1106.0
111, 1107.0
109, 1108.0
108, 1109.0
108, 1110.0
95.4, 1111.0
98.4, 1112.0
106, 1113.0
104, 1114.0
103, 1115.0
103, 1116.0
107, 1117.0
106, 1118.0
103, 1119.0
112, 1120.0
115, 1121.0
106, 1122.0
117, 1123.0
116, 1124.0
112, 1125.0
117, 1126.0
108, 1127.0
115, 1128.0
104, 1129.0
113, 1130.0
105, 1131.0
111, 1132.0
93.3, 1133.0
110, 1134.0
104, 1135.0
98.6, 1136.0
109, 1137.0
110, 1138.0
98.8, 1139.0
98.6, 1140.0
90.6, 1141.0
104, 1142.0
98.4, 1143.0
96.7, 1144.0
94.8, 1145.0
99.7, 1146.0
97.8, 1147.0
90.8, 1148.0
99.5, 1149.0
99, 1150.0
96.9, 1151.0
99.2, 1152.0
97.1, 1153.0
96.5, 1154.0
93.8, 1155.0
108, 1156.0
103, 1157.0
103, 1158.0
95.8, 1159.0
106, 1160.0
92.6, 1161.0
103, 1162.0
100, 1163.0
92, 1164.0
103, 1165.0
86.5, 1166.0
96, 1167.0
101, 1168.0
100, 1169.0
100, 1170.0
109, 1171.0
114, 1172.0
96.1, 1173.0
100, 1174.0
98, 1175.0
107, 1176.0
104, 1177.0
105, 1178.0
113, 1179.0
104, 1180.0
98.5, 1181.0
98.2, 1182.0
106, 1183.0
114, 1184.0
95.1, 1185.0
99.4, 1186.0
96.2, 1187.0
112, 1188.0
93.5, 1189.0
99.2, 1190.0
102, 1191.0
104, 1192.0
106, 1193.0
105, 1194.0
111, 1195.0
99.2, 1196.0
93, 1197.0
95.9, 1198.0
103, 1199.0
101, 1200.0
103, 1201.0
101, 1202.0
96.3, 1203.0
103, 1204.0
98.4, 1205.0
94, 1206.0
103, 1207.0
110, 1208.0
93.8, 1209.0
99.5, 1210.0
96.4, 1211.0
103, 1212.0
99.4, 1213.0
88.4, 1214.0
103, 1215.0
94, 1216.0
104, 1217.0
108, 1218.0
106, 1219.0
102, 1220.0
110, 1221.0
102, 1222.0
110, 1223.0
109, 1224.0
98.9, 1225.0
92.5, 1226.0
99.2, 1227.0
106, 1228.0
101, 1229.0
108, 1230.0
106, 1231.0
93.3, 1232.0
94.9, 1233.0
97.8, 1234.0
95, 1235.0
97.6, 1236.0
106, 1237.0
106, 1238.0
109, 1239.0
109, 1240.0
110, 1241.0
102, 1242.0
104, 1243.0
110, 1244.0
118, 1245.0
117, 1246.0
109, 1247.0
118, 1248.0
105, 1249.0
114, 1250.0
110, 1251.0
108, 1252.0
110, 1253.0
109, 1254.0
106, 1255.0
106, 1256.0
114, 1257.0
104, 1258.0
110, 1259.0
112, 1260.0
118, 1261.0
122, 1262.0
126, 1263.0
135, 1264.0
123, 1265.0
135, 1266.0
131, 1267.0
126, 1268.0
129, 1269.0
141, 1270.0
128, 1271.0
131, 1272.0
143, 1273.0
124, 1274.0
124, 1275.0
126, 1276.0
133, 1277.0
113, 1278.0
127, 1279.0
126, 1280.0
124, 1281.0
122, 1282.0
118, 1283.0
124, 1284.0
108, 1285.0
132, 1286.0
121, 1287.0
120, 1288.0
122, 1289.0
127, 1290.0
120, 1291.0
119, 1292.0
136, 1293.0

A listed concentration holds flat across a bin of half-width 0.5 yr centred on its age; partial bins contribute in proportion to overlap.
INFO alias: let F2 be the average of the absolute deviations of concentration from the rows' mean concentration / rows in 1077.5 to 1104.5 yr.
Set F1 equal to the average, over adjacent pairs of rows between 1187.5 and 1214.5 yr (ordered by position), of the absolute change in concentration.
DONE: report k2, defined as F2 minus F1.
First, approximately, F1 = 5.9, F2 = 5.1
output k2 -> -0.8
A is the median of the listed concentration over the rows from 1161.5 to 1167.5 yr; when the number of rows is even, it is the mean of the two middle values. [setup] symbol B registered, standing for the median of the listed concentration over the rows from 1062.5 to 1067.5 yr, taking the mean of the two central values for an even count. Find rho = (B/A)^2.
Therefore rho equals 1.1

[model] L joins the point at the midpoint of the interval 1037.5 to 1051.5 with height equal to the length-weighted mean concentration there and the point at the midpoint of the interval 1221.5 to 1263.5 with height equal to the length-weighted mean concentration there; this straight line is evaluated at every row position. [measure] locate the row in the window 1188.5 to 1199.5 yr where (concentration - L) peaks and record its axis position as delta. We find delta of 1195.0 yr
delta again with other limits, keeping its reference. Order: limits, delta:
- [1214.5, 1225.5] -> 1221.0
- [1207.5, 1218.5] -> 1208.0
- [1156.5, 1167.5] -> 1160.0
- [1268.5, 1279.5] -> 1273.0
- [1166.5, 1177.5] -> 1172.0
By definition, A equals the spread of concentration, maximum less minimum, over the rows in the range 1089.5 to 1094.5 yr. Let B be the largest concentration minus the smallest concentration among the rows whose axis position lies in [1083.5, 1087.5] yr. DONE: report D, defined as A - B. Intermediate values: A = 11.0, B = 12.0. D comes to -1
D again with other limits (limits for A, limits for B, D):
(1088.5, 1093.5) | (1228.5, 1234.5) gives -4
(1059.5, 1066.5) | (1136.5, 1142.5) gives -9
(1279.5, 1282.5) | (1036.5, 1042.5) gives -13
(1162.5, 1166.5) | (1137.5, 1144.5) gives -3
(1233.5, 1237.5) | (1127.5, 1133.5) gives -11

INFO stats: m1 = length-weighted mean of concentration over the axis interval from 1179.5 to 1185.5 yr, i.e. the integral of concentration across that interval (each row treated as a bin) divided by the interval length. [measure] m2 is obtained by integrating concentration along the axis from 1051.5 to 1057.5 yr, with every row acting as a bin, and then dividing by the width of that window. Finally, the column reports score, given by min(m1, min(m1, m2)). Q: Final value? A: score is 96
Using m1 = 103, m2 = 96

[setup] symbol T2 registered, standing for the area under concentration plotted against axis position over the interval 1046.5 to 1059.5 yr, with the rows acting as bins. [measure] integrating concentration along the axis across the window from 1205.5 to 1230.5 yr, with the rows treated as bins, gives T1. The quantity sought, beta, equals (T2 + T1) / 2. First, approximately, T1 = 2541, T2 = 1217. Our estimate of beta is 1879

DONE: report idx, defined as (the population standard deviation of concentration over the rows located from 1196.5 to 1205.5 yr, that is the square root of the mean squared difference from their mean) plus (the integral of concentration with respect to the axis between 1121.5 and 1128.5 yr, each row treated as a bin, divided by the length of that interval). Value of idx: 116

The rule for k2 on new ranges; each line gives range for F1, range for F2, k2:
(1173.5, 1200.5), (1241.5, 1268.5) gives 1.5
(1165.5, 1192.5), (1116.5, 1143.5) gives -1.0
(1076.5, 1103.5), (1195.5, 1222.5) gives -1.3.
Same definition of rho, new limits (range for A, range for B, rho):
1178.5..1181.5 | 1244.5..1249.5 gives 1.3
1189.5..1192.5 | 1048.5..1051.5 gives 0.7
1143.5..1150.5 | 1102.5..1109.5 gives 1.3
